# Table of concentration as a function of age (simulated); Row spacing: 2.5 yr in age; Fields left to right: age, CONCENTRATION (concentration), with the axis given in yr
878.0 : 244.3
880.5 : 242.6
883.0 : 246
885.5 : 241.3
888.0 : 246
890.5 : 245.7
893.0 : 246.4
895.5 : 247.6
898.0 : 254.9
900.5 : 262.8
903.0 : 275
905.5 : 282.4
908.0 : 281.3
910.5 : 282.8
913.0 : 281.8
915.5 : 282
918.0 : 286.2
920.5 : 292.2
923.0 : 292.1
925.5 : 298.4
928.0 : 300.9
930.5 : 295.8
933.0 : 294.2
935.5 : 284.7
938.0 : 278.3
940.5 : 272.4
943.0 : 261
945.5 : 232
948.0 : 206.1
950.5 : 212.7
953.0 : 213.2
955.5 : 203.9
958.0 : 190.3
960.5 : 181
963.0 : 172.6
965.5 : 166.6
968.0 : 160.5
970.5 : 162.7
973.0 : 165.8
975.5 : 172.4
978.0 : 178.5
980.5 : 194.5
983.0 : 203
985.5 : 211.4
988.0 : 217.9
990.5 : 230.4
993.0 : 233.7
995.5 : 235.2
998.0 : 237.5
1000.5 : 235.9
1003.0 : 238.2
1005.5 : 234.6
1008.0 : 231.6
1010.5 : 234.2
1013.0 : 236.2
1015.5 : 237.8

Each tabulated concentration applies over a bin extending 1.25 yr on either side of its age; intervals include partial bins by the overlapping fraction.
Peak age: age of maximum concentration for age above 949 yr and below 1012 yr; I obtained 1003.0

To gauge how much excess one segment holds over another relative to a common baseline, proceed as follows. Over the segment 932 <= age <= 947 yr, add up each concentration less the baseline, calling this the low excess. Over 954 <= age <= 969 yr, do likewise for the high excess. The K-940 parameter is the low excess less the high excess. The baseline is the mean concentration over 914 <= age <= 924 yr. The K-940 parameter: 548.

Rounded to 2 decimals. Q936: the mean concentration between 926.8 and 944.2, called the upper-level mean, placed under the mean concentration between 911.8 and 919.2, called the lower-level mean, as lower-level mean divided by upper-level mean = 1.00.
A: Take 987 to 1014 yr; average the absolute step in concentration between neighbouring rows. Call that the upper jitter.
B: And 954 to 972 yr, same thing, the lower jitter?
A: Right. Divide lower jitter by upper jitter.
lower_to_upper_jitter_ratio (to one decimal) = 2.2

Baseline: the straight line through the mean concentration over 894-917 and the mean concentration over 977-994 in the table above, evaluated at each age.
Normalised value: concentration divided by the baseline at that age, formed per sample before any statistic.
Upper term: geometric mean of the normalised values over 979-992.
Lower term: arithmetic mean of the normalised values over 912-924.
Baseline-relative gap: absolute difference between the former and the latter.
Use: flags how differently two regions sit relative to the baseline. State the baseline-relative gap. 0.09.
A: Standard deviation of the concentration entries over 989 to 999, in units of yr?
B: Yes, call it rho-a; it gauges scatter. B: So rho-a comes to 3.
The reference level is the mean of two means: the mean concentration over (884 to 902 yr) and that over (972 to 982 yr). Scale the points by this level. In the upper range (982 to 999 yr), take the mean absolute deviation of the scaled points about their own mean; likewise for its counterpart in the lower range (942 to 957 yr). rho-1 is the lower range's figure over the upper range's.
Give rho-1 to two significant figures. 1.5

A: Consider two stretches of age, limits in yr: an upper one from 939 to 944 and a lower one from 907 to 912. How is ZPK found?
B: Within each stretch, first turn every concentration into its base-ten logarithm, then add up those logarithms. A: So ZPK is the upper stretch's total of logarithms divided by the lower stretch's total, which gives 0.99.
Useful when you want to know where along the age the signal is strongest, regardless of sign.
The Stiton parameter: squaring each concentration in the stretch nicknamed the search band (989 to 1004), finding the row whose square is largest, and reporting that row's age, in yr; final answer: 1003.0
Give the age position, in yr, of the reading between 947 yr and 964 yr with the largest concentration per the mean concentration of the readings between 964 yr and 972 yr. 953.0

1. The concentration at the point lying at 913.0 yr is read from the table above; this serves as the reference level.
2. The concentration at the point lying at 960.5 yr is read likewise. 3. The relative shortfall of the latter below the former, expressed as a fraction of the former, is 0.36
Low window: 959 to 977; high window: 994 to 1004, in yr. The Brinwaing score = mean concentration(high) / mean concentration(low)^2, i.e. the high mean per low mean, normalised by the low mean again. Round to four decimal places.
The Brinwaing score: 0.0083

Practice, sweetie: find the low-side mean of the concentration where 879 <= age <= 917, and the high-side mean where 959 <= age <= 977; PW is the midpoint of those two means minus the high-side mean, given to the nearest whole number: 46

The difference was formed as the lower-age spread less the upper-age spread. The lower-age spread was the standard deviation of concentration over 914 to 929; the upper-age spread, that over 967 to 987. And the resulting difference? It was -12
